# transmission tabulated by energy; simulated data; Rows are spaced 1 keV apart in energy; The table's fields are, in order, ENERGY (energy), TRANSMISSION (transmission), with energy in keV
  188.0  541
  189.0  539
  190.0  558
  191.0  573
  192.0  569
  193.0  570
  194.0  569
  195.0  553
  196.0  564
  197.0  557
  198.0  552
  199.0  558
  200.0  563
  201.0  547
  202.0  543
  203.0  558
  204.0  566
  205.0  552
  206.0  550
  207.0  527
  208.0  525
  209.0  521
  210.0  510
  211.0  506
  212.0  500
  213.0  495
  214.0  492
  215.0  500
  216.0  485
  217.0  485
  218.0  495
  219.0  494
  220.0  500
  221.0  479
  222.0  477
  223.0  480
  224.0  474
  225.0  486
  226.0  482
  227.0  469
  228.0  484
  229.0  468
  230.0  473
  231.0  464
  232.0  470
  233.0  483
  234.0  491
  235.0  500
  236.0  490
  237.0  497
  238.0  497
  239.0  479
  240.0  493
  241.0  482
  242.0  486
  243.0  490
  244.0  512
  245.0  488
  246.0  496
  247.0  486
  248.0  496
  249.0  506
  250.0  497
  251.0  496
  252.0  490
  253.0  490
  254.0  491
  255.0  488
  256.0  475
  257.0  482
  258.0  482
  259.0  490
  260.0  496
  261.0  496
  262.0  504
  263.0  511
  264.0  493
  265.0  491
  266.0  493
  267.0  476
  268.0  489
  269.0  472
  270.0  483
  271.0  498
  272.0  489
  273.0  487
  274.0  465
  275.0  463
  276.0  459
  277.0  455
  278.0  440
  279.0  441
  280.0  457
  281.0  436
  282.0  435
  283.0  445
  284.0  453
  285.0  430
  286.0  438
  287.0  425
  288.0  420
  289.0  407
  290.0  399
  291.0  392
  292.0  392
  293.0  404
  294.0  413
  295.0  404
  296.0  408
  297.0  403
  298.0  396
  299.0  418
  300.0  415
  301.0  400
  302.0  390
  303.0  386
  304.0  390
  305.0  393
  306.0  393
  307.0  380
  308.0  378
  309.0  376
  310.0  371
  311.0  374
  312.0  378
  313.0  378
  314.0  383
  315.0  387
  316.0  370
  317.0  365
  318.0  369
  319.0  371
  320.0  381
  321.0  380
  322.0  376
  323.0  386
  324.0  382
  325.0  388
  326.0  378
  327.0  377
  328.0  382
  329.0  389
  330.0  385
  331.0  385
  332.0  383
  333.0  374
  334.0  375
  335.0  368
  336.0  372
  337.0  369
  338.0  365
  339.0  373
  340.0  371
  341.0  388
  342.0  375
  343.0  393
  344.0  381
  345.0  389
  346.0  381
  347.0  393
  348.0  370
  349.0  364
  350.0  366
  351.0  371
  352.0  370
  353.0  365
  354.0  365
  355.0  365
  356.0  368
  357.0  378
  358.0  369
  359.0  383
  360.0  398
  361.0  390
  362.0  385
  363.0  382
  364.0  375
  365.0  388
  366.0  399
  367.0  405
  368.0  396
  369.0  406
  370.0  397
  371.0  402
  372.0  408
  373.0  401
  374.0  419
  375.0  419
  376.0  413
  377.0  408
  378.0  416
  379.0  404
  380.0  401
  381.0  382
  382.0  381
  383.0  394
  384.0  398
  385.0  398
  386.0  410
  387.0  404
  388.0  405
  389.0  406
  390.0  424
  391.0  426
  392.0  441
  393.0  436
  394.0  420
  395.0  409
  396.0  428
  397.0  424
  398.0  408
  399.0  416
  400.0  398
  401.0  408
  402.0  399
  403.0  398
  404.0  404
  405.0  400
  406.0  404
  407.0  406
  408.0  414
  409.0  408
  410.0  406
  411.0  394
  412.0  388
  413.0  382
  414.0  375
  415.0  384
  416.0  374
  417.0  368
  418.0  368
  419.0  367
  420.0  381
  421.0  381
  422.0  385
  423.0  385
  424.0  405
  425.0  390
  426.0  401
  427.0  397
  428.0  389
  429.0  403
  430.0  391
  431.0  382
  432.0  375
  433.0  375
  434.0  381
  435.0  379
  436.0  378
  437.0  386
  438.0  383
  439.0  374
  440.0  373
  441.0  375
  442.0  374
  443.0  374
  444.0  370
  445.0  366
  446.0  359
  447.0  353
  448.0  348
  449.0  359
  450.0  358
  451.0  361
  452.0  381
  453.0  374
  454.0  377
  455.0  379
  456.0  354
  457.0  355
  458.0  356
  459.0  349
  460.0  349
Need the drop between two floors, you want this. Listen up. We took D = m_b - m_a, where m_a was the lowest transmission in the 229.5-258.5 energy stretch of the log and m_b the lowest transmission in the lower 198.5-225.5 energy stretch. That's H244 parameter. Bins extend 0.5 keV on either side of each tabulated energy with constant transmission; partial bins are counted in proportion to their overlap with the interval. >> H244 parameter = 10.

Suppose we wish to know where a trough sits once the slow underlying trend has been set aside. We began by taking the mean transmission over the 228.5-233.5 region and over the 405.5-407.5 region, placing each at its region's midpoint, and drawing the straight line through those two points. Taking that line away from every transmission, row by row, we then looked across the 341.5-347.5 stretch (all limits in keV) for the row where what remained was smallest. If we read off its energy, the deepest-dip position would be 342.0 keV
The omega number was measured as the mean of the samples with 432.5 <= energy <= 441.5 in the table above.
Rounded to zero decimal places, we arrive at 378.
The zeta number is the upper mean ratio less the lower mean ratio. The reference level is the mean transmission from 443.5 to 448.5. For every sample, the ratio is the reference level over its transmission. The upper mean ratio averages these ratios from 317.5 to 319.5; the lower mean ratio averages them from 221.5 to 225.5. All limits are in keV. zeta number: 0.22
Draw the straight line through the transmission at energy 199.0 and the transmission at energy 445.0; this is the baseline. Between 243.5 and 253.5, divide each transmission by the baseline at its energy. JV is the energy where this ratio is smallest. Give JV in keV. 247.0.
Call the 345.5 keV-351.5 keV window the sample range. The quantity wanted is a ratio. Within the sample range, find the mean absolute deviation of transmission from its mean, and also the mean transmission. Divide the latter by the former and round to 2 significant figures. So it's 44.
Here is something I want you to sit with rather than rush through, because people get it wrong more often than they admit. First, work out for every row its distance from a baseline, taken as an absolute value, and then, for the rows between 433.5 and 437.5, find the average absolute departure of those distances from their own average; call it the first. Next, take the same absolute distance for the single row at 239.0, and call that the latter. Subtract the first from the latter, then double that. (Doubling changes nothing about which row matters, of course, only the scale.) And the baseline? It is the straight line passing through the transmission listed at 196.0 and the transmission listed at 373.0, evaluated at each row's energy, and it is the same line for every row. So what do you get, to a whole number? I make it 84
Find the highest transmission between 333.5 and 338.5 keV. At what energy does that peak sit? 334.0 keV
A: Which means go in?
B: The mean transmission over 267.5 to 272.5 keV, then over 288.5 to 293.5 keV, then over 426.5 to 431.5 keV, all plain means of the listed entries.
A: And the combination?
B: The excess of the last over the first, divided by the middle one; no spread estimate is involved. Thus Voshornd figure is -0.24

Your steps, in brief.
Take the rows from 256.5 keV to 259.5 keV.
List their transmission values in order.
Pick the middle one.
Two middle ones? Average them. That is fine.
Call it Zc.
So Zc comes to 482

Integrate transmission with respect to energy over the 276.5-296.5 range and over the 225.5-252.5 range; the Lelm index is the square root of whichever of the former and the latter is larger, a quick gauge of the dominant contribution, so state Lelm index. 115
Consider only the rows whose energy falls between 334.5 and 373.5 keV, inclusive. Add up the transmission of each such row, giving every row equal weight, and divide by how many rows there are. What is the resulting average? 382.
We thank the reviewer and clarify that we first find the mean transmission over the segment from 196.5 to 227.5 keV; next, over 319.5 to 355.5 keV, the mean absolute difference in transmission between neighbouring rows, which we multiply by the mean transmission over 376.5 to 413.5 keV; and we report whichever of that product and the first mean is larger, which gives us 2580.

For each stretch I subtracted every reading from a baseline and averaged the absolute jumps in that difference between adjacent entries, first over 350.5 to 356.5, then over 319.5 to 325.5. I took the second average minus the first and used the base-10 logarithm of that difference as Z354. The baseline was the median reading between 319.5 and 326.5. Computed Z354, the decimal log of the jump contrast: 0.51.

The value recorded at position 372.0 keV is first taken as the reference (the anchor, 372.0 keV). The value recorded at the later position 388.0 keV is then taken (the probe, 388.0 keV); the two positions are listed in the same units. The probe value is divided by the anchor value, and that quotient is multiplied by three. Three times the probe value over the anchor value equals 3.0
